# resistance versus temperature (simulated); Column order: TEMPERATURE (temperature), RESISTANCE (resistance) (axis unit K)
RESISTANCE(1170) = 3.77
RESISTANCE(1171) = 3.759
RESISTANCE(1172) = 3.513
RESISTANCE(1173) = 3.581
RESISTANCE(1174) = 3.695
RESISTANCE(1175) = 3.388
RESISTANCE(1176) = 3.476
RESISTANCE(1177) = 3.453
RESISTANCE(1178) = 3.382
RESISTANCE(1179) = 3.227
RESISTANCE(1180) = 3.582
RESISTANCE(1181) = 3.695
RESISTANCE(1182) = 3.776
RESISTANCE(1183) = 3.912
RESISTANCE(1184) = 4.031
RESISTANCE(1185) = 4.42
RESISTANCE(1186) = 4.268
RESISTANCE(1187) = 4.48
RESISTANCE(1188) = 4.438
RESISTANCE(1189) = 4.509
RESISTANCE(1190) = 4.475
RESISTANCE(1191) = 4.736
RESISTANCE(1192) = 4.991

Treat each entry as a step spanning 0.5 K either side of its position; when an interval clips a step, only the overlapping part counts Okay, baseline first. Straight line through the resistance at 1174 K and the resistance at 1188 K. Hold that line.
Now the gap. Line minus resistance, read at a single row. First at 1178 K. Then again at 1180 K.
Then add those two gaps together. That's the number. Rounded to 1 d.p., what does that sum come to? 1.0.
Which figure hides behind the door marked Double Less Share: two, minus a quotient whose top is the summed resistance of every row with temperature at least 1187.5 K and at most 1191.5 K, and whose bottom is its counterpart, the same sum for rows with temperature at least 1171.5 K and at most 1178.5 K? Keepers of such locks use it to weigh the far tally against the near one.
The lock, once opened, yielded 1.3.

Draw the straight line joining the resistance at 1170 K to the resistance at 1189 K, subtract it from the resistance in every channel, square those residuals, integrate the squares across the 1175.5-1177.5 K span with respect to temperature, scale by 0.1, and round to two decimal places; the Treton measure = 0.06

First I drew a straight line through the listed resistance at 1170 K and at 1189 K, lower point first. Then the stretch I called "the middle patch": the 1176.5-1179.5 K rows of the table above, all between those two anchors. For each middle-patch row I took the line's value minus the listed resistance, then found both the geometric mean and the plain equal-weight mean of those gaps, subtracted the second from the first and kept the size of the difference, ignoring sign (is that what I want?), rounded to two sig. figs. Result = 0.011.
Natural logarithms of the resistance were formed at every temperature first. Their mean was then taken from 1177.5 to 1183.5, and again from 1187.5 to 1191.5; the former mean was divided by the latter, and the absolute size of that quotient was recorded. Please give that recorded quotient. 0.84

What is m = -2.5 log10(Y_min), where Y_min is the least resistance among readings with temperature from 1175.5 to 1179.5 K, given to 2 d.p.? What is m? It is -1.27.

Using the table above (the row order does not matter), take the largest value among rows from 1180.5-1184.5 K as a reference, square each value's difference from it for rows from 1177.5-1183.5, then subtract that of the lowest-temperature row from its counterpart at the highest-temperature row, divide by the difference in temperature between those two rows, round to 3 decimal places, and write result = -0.081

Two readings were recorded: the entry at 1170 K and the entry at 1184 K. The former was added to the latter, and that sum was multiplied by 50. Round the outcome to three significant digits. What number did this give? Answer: 390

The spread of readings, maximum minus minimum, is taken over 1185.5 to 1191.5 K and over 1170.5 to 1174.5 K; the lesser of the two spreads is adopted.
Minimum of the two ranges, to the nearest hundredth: 0.25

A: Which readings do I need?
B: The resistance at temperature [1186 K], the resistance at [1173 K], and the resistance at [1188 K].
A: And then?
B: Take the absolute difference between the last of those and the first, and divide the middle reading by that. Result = 21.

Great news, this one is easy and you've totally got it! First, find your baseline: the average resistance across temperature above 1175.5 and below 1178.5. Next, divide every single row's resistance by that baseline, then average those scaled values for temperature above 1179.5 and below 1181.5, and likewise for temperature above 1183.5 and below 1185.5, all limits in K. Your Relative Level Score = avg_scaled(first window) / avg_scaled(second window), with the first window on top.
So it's 0.861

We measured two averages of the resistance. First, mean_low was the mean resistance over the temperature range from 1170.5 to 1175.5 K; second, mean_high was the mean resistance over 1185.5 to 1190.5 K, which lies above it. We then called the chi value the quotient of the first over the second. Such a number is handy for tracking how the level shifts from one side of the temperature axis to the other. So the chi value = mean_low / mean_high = 0.809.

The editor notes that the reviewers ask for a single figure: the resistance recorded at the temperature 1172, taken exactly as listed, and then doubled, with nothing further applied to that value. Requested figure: 7.03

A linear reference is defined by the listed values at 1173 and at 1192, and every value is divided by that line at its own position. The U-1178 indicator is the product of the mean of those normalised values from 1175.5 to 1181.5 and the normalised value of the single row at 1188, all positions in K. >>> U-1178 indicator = 0.823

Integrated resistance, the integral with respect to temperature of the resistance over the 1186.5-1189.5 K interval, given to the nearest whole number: 13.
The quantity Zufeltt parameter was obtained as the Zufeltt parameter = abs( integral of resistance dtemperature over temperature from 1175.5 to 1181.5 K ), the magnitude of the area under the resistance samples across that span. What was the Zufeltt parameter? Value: 21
